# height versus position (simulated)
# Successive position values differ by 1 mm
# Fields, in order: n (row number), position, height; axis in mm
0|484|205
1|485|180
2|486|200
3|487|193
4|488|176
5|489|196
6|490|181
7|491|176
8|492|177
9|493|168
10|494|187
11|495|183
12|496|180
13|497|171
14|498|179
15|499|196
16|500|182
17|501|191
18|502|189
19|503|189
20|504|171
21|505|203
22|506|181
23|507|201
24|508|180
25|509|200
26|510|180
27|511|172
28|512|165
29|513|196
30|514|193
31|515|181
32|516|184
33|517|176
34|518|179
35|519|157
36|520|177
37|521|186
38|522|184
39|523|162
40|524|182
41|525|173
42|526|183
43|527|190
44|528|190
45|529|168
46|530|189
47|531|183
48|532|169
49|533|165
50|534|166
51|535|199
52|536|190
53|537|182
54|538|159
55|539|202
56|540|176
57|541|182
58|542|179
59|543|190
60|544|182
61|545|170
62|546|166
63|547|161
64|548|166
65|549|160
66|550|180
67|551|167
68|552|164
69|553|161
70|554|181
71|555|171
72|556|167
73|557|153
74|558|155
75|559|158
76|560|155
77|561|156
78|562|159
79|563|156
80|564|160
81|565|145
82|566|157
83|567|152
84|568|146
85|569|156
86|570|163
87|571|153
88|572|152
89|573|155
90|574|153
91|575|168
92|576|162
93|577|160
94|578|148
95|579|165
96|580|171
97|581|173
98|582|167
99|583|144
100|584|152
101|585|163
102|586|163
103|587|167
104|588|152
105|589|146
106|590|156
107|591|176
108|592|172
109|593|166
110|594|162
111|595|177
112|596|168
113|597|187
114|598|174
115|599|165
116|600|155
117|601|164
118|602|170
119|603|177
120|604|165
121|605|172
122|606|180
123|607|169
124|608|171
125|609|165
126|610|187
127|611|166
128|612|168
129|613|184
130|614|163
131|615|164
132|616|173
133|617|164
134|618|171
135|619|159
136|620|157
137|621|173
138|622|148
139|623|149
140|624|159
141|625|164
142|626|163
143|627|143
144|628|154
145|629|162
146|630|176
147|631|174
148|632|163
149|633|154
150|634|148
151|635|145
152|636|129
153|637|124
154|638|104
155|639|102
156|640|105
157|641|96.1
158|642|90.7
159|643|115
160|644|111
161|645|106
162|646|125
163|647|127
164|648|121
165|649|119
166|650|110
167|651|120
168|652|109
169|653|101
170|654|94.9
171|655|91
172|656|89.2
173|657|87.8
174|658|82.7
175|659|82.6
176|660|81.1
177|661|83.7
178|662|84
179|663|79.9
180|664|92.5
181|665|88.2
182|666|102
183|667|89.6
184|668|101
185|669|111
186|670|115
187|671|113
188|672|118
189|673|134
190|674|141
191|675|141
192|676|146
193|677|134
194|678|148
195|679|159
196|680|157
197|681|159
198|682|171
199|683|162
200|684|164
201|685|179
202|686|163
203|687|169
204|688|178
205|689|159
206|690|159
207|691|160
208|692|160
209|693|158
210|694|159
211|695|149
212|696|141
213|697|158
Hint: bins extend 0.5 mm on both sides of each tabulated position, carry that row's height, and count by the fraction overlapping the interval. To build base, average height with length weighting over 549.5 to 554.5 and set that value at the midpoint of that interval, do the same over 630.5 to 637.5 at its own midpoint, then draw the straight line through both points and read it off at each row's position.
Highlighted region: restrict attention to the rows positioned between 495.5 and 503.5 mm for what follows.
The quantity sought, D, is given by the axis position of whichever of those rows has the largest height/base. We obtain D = 499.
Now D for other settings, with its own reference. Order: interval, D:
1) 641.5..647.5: 647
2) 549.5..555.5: 554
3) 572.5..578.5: 575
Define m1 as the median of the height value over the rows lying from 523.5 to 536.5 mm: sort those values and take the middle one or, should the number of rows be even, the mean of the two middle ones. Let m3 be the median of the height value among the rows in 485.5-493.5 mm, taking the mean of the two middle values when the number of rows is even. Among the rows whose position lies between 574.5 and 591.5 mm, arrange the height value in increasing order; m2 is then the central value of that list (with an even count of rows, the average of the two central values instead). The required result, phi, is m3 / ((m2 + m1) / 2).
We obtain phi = 1.03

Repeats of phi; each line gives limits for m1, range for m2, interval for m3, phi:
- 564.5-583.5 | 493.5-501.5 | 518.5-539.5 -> 1.08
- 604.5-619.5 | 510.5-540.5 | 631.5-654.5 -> 0.66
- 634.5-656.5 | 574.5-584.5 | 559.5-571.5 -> 1.14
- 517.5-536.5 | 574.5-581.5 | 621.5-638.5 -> 0.89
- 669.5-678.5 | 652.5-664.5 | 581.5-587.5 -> 1.48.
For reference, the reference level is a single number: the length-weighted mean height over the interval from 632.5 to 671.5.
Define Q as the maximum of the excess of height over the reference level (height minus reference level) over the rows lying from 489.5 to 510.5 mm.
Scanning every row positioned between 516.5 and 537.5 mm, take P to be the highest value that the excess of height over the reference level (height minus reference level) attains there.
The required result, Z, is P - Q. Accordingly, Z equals -4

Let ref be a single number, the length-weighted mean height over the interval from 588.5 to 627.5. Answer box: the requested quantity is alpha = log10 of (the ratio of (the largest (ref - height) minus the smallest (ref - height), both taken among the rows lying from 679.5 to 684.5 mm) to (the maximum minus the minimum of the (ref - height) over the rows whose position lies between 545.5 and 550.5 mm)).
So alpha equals -0.2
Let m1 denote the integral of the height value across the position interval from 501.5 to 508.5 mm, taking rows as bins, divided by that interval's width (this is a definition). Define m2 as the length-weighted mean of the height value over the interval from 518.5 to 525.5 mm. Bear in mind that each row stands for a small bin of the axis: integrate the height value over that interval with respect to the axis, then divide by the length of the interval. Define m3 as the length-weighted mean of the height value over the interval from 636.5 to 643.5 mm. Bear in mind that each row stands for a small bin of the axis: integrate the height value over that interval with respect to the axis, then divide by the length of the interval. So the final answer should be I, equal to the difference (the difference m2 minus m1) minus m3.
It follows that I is -119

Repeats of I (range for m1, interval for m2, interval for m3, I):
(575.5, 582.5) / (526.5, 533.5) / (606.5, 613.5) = -157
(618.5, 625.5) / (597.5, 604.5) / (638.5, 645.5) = -95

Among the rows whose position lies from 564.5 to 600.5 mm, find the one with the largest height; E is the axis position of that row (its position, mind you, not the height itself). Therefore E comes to 597 mm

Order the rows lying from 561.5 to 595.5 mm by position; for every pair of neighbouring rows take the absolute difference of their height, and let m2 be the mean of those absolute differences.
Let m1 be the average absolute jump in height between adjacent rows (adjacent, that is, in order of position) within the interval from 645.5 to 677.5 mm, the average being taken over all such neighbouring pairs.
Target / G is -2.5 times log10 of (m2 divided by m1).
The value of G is -0.31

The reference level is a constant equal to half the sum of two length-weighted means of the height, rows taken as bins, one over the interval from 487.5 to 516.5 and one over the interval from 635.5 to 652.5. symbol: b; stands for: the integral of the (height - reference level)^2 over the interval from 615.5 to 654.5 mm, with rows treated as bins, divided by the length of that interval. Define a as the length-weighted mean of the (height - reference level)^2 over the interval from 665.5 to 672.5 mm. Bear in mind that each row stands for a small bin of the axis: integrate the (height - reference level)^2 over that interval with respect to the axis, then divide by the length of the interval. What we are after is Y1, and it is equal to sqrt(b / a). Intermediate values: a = 1772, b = 854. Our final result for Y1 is 0.7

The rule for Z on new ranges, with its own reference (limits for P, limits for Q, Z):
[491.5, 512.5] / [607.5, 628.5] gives 16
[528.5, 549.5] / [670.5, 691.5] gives 23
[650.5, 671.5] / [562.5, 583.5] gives -53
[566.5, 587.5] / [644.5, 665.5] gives 46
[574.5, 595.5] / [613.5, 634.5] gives 1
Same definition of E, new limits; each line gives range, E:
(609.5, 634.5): 610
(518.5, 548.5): 539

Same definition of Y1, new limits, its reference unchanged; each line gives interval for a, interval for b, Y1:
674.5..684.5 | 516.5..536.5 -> 2.6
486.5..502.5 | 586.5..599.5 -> 0.6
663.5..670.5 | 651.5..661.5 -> 1.2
